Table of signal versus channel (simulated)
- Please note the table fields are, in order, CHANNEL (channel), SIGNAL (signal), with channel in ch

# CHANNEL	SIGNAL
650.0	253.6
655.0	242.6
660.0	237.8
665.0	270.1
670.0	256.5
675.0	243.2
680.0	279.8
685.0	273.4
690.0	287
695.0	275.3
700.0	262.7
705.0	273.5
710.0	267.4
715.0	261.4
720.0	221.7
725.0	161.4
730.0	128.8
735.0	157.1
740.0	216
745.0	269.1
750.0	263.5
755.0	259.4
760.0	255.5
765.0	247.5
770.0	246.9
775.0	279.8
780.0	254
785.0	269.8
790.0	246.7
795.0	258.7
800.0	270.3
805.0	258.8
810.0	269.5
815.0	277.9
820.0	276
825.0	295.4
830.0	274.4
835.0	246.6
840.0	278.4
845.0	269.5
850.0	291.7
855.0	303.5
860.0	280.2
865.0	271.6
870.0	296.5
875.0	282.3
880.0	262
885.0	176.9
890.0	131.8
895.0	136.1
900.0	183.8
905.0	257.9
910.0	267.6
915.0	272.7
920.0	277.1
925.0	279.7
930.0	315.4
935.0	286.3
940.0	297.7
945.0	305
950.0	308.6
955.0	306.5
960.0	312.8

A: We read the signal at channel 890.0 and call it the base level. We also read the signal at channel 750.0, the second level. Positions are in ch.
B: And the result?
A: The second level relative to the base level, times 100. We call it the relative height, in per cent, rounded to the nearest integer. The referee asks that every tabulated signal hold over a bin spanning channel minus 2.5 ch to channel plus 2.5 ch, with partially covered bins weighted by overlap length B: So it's 200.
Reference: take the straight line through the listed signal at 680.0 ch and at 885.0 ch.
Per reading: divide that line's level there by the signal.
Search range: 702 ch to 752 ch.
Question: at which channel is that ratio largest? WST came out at 730.0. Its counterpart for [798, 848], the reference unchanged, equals 805.0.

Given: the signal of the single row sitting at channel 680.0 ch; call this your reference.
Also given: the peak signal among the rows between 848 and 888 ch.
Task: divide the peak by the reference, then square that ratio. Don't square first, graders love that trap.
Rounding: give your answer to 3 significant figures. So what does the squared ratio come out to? 1.18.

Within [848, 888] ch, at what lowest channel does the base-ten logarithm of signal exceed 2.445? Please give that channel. 850.0 ch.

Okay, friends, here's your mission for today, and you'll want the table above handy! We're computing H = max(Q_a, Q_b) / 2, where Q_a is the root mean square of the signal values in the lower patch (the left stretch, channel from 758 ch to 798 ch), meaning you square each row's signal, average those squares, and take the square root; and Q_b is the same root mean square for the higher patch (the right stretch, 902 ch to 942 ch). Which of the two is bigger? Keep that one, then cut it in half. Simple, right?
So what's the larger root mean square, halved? 141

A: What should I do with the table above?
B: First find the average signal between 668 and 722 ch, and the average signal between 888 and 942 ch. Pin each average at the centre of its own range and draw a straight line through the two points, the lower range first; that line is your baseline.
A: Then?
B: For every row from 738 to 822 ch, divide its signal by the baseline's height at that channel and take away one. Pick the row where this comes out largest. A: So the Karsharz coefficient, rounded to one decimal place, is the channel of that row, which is 815.0 ch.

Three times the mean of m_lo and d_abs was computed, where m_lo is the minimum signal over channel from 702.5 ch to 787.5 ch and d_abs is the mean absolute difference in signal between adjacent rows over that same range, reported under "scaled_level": 229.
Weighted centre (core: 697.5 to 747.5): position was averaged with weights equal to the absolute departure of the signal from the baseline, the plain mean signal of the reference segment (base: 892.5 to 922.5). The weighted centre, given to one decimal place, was 724.6 ch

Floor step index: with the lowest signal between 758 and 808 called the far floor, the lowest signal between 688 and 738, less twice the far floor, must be -365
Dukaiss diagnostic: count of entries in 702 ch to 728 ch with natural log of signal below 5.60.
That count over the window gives 4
